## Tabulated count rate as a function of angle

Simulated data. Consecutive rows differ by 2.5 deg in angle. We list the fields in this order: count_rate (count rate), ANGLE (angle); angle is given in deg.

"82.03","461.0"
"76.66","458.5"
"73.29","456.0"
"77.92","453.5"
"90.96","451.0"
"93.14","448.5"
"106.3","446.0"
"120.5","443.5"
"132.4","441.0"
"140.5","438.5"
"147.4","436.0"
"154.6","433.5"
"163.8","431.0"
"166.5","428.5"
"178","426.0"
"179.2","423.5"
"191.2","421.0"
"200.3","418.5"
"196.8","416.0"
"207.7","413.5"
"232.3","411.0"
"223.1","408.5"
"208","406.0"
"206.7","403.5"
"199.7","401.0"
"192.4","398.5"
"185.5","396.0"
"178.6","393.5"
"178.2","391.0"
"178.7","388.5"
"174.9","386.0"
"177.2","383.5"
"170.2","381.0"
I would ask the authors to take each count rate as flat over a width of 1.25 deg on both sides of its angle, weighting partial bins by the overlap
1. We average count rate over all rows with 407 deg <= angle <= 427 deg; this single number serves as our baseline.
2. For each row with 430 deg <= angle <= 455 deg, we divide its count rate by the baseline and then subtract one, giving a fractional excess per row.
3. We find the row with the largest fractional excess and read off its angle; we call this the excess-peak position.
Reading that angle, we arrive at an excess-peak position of 431.0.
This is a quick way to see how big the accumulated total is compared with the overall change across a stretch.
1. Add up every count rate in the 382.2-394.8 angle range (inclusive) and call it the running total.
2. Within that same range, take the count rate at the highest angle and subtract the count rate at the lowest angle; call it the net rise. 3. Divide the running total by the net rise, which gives 634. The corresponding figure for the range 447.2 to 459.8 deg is -25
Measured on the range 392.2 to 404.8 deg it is 34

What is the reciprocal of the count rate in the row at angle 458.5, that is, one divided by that 0.013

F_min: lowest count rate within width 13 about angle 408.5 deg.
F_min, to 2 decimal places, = 206.70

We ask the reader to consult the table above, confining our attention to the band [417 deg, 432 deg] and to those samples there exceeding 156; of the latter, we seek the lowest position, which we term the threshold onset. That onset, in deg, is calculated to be 418.5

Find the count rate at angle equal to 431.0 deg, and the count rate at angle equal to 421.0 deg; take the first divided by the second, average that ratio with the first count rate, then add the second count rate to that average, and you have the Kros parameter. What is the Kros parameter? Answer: 274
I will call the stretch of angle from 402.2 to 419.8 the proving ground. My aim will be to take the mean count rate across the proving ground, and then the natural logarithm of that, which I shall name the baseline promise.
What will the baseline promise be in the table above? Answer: 5.35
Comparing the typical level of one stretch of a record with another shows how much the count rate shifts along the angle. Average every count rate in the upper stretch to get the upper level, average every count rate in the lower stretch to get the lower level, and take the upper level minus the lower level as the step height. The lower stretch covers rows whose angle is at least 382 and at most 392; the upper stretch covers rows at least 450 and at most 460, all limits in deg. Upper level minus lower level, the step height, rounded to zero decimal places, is -98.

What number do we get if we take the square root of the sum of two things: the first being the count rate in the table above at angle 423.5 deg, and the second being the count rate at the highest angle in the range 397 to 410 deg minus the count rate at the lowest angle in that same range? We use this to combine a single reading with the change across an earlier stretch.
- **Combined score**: 14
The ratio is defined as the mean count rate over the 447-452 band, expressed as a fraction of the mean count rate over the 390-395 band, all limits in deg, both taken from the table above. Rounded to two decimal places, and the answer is 0.52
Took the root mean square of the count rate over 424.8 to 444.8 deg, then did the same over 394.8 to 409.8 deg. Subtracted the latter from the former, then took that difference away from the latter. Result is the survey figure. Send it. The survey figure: 254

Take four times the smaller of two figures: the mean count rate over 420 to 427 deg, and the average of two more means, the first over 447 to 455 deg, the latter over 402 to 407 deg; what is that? 589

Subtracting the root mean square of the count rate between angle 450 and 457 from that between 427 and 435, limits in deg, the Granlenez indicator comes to 81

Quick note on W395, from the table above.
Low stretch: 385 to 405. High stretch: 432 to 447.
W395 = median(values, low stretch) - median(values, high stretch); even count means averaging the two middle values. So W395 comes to 46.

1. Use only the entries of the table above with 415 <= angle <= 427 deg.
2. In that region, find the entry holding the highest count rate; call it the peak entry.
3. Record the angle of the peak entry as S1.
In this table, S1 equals 418.5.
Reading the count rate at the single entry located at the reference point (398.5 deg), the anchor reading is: 192.4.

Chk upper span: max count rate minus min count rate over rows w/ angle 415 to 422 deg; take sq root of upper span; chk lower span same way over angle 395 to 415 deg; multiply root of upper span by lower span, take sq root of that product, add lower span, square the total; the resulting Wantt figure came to 3444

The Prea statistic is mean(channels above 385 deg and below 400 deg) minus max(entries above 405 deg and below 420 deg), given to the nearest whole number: -51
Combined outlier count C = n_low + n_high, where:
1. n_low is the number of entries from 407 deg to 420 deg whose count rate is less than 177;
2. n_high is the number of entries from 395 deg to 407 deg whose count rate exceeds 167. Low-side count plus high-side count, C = 5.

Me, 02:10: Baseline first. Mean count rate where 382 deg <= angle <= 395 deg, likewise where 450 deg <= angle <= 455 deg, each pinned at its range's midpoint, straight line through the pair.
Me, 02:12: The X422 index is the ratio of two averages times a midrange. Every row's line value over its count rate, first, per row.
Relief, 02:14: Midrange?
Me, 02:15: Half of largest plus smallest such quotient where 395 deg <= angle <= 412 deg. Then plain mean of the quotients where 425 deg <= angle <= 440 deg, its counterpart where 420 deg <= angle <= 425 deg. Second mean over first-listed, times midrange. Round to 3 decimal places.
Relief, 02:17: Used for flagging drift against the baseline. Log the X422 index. 0.733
